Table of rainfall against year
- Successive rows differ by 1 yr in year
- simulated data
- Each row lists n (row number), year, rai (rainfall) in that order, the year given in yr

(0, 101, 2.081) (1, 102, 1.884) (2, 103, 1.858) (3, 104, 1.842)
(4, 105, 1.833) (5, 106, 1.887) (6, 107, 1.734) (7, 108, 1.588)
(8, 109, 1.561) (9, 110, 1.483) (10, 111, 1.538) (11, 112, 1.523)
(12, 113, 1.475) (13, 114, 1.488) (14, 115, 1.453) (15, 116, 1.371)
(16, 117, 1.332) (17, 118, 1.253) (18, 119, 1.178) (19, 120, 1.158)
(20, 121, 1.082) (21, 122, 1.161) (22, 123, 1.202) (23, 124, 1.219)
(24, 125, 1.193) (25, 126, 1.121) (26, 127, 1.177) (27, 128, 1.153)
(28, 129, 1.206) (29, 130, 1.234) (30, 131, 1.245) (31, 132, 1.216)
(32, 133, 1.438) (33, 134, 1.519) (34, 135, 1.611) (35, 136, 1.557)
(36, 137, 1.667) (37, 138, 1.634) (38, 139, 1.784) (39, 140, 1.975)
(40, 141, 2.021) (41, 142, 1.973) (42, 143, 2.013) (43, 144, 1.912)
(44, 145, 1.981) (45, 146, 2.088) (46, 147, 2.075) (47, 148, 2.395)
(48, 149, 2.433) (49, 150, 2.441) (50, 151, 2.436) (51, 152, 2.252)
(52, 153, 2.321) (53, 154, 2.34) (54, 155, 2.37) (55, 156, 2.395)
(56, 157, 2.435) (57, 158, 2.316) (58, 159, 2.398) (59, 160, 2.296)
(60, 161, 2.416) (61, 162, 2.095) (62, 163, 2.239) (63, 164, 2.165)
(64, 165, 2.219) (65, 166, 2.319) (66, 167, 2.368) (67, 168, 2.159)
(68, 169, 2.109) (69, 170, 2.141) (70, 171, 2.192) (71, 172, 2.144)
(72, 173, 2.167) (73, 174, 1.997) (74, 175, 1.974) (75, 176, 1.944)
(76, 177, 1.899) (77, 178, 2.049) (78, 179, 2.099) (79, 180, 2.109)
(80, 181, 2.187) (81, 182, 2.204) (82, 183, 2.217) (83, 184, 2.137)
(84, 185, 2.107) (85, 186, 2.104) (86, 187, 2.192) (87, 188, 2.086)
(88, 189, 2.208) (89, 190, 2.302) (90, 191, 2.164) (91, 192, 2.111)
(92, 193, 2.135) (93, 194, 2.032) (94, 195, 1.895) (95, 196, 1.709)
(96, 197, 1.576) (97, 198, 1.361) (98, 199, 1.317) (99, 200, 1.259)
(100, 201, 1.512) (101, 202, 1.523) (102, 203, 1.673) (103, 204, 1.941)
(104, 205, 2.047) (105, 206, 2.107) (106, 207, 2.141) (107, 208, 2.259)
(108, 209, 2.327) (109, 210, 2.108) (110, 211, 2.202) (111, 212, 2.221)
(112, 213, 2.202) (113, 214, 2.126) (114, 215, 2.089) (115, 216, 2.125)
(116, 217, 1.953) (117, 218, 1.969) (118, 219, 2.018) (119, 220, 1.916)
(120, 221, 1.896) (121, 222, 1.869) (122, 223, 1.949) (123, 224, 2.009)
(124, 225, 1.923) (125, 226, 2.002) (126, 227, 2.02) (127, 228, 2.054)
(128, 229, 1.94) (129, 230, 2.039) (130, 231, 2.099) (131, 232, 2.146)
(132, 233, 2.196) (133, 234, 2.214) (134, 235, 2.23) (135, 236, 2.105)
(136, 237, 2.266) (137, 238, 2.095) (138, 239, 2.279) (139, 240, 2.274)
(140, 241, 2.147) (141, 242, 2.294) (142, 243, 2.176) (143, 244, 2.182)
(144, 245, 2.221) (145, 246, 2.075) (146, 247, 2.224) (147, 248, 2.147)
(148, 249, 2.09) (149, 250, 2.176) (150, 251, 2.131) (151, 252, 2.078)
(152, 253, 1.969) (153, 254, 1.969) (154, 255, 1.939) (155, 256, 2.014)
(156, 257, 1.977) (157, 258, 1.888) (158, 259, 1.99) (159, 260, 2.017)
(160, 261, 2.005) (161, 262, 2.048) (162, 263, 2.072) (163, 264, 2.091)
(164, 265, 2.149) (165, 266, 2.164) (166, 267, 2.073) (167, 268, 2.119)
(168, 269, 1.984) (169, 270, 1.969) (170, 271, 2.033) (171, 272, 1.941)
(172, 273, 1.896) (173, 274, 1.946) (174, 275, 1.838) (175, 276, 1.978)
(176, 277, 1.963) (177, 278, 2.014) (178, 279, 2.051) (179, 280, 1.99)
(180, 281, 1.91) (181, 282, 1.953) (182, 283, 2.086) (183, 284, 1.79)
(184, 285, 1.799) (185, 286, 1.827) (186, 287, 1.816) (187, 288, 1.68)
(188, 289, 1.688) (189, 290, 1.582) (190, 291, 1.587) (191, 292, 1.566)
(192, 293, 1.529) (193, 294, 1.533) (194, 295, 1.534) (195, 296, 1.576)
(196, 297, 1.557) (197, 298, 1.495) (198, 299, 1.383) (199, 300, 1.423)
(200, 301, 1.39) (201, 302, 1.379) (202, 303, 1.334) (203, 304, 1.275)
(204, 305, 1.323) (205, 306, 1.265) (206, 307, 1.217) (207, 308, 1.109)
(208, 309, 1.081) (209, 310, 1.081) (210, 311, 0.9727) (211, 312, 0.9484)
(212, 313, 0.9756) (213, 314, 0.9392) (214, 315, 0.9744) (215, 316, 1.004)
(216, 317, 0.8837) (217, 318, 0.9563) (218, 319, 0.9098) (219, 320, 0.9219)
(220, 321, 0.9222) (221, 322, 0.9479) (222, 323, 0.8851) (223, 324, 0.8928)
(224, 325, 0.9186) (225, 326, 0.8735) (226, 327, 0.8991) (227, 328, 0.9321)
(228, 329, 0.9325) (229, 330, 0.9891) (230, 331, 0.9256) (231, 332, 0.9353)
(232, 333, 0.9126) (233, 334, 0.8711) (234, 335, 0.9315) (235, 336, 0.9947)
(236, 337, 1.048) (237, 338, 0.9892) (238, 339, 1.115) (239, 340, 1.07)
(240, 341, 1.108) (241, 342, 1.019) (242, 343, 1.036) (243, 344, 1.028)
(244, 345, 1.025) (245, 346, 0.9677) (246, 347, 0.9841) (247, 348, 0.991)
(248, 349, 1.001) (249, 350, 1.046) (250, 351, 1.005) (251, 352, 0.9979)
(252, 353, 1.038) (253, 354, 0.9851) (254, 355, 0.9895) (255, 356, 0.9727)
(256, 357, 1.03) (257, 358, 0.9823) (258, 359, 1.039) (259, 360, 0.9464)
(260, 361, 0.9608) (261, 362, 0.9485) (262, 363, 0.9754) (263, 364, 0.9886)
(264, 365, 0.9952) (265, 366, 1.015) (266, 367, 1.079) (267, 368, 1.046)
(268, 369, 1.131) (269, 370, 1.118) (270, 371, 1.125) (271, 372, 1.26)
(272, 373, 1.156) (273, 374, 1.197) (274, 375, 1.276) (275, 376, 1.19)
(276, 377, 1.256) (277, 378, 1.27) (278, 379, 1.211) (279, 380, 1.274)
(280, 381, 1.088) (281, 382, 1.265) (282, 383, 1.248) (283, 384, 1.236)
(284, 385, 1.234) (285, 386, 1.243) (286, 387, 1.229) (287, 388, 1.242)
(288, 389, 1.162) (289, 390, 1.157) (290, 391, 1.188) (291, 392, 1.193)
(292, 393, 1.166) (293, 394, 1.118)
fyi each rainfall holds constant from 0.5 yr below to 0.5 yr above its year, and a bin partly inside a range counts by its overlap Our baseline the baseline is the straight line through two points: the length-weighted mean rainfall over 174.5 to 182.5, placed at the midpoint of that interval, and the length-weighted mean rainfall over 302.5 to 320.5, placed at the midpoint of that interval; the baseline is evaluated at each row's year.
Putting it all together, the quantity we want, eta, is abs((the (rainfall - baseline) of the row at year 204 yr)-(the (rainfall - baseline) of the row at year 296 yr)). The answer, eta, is 0.32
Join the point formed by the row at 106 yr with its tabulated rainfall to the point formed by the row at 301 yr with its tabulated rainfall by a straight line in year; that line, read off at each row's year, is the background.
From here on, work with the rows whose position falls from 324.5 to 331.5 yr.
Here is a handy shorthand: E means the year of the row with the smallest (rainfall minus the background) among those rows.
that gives 326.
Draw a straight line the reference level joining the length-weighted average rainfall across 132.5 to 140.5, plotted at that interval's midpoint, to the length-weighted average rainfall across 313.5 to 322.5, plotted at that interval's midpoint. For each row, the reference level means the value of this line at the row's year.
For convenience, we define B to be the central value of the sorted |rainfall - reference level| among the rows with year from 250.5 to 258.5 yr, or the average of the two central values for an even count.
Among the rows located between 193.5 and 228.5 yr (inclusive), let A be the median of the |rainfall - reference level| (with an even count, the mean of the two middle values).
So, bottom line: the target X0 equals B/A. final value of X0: 1.2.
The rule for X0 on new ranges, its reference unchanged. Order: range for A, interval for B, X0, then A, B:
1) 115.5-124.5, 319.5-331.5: 0.1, 0.50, 0.0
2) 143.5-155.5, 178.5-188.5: 0.9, 0.75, 0.7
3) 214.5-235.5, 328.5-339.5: 0.1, 0.70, 0.1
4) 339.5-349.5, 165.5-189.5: 3.5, 0.19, 0.6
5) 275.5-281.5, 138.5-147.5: 0.4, 0.89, 0.4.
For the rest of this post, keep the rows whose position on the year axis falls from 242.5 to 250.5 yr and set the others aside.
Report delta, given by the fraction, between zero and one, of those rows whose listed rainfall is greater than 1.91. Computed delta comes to 1.00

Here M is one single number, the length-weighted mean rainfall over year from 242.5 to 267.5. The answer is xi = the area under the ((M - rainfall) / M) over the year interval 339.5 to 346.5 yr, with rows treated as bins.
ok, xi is 3.5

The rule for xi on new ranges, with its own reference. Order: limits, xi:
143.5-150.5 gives -0.4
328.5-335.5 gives 3.9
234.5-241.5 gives -0.4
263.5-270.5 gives 0.0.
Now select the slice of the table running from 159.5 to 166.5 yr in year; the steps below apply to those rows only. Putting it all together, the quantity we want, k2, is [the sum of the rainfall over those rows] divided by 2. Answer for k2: 7.9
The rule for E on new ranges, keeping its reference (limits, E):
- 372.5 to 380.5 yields 373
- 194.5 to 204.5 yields 200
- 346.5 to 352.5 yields 347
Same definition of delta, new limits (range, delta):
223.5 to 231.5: 1.00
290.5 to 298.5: 0.00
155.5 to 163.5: 1.00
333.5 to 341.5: 0.00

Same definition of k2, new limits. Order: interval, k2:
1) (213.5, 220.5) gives 7.1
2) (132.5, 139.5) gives 5.6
